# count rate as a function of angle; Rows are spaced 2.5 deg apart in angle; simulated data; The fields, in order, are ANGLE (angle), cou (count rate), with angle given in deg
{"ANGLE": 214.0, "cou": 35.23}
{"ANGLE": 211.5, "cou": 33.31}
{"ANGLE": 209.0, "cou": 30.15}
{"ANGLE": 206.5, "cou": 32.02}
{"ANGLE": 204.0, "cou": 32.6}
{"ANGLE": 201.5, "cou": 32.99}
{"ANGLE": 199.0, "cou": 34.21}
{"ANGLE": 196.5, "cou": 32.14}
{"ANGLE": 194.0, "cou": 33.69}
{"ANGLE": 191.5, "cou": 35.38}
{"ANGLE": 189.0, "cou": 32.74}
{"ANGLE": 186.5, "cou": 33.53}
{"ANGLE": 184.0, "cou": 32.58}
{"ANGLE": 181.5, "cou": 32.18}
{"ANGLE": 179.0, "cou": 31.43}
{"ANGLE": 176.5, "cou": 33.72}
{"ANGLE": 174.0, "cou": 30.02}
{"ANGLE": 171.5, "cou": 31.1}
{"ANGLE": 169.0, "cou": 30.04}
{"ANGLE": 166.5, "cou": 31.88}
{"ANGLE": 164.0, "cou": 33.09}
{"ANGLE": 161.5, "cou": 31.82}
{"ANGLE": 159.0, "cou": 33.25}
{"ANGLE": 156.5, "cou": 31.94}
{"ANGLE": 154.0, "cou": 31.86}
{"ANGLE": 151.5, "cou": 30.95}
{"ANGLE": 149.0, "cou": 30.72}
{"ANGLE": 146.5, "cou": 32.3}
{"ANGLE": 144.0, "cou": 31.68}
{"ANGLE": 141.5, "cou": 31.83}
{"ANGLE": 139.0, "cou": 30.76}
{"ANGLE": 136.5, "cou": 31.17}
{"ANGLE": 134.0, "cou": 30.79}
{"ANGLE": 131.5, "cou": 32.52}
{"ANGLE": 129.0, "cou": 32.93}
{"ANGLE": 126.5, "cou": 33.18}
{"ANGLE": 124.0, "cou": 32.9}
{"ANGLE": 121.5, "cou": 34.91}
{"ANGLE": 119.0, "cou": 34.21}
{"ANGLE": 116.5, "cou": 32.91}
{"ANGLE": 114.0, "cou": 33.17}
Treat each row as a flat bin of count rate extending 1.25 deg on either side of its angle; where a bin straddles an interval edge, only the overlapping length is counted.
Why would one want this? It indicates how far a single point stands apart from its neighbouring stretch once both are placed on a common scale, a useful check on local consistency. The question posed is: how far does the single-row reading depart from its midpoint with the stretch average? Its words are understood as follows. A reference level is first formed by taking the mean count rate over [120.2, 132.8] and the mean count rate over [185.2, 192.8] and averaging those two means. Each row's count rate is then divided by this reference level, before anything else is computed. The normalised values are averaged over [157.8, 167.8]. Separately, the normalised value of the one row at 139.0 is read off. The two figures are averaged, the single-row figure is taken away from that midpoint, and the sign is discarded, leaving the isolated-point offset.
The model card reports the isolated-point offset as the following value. 0.026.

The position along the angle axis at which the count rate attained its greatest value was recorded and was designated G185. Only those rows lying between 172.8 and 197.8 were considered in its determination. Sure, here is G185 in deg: 191.5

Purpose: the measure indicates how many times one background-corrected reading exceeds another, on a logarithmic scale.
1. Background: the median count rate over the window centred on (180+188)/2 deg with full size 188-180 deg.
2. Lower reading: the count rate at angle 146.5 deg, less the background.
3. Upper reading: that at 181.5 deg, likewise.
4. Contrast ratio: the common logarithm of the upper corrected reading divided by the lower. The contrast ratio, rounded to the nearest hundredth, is 0.15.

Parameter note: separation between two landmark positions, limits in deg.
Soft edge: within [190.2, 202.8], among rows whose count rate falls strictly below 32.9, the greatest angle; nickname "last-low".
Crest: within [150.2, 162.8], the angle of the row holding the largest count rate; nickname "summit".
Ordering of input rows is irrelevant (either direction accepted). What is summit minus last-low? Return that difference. -37.5 deg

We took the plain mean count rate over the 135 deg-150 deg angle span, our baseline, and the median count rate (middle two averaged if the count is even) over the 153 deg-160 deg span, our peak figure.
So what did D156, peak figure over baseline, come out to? 1.02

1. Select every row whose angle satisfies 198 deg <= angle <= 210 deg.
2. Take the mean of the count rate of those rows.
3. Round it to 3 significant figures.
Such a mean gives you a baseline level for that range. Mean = 32.4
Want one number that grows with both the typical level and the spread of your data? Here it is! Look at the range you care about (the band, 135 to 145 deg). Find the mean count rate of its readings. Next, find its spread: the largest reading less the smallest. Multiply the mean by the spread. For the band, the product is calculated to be 34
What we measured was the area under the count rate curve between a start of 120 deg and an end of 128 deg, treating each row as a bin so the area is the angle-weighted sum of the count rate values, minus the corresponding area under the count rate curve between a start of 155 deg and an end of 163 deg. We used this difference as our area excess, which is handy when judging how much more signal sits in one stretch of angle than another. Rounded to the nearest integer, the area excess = 10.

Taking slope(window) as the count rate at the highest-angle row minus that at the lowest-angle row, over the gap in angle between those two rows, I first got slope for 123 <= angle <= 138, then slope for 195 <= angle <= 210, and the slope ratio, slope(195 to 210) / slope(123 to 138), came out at 1.2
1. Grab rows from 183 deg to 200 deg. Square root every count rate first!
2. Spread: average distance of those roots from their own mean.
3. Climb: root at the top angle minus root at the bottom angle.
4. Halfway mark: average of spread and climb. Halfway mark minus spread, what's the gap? 0.034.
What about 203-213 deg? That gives -0.011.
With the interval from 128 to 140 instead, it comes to -0.135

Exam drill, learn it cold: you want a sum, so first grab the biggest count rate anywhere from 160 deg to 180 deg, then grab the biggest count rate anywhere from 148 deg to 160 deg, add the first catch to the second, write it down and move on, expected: 67.0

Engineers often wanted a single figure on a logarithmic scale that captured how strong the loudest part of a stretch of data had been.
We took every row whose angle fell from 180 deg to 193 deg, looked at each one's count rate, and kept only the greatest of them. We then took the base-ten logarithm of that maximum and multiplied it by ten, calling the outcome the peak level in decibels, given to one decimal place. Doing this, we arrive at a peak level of 15.5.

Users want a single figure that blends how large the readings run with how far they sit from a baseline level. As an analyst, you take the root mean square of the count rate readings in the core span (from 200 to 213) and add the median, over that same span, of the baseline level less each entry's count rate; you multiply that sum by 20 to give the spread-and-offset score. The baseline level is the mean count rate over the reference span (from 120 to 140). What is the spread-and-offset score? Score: 641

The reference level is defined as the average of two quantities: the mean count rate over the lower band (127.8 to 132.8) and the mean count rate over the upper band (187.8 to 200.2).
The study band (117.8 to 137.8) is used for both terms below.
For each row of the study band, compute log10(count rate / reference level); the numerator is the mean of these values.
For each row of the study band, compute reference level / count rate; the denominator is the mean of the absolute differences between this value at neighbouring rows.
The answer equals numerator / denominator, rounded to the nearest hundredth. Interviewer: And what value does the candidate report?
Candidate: -0.20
